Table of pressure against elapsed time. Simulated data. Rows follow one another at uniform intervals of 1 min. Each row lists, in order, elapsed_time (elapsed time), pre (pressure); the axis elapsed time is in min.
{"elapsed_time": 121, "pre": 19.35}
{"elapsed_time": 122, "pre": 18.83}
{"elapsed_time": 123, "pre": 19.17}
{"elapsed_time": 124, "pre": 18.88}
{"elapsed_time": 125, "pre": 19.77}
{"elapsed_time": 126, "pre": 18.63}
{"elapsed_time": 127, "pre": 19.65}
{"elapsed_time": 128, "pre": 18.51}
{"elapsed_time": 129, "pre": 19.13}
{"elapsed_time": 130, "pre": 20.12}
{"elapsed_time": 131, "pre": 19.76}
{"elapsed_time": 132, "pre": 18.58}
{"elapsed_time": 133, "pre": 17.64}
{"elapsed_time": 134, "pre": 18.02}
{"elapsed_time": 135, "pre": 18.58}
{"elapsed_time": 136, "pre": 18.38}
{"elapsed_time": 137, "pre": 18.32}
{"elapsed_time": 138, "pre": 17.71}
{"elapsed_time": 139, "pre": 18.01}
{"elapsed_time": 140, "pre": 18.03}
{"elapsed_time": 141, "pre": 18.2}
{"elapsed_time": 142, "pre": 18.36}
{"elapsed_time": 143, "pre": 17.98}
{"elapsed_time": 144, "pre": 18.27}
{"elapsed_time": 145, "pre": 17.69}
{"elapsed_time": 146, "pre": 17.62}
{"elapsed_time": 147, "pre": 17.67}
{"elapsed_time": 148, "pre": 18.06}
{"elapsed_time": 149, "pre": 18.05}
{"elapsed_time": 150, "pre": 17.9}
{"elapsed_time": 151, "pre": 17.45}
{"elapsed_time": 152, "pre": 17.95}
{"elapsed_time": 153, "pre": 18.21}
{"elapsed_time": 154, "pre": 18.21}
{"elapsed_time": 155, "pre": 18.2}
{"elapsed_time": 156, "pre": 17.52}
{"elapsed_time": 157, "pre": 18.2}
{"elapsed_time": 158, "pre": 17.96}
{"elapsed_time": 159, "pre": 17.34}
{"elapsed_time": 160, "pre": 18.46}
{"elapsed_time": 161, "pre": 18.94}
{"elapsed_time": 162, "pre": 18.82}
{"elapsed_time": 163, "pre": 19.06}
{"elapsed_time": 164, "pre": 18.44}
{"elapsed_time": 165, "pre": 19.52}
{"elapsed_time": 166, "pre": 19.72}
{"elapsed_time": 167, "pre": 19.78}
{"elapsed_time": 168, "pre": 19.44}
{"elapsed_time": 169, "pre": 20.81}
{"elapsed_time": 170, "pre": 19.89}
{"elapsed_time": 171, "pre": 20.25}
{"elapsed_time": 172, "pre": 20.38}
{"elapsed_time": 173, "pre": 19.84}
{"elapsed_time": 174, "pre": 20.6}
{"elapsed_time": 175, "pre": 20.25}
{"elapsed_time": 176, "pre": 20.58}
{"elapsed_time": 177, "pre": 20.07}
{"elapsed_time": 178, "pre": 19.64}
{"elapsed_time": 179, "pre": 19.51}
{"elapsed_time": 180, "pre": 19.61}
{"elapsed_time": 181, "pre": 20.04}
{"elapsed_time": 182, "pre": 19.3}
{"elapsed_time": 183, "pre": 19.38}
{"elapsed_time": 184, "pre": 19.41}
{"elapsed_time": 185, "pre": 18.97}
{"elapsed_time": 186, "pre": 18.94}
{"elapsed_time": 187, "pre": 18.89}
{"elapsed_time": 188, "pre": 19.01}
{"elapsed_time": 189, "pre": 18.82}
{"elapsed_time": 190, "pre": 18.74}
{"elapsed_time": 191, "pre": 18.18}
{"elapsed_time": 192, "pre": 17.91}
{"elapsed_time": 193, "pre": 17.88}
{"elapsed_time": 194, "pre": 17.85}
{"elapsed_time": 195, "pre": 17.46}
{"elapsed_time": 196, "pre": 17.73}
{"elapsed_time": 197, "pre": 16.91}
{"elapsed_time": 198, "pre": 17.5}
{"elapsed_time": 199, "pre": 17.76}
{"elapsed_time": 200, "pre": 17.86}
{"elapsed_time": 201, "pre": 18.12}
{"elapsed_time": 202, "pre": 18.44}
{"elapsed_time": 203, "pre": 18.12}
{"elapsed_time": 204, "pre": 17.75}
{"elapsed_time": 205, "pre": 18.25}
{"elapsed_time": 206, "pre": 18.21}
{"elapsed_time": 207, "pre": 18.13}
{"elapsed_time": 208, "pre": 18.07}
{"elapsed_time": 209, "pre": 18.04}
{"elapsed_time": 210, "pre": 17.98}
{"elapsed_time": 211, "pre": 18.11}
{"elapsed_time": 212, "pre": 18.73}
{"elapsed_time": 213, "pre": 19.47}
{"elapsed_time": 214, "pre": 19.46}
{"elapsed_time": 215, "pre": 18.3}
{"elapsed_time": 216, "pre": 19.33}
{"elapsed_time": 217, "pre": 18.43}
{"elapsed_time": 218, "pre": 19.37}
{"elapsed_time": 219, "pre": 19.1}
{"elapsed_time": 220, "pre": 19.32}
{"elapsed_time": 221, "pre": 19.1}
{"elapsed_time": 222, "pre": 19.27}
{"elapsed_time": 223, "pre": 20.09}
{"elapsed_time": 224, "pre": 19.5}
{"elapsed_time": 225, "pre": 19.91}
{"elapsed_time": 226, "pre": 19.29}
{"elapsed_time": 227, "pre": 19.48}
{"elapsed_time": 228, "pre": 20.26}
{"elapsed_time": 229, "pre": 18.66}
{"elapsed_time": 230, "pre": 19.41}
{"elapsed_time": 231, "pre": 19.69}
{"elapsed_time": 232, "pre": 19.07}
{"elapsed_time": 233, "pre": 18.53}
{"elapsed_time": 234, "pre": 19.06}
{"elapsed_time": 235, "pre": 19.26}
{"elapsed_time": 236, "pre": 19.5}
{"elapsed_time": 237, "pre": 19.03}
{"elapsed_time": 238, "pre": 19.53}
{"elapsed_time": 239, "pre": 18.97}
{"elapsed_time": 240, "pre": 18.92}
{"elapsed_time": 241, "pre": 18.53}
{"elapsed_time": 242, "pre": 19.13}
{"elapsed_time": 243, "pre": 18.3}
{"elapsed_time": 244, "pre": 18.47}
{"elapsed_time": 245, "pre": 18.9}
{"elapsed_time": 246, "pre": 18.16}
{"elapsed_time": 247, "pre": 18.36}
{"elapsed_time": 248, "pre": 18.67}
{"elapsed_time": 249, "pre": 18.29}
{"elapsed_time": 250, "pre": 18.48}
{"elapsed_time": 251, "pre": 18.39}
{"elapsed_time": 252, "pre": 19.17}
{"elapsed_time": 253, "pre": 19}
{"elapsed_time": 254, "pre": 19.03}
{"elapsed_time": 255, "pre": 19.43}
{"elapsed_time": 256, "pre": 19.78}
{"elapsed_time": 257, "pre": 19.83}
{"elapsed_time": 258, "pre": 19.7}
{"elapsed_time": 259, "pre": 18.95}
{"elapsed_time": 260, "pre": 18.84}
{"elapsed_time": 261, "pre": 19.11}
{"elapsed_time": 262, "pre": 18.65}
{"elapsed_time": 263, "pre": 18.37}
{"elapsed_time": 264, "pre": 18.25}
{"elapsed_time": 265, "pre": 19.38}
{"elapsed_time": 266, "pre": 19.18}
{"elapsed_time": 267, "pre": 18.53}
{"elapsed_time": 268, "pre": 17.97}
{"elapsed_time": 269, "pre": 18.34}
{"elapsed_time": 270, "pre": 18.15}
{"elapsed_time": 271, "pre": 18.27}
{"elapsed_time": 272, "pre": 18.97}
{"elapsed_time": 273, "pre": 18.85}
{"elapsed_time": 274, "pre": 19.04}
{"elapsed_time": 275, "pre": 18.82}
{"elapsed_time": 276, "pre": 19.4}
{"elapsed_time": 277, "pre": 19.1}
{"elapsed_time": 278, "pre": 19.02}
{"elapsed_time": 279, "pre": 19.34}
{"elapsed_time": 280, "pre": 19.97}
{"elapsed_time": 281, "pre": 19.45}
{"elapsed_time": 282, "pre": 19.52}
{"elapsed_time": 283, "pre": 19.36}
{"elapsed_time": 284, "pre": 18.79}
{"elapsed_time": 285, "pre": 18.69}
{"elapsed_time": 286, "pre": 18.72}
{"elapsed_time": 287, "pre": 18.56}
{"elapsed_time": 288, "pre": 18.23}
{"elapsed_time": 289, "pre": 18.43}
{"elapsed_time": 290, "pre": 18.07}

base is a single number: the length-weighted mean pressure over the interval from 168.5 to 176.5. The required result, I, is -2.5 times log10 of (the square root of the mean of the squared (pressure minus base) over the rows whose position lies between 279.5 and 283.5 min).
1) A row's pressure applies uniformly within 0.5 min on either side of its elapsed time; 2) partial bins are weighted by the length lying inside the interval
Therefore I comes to 0.3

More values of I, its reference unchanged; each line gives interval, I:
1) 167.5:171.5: 0.6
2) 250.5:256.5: -0.3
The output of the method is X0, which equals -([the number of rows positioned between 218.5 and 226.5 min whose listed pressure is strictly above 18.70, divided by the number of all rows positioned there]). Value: -1.0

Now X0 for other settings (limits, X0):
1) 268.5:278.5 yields -0.7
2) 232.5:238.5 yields -0.8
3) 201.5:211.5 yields 0.0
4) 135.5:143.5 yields 0.0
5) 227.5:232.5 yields -0.8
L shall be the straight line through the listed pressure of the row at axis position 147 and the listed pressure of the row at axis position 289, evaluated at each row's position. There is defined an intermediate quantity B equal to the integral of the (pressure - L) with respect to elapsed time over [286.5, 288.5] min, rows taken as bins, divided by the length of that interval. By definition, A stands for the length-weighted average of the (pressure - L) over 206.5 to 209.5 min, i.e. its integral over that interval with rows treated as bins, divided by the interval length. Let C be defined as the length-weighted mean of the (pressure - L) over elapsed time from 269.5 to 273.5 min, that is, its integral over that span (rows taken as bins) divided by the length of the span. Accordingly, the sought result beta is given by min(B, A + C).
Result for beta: 0.0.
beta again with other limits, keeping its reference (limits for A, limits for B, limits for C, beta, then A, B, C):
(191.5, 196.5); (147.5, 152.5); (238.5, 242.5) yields 0.2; -0.2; 0.20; 0.7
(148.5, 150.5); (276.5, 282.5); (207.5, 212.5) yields 0.5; 0.3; 1.02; 0.2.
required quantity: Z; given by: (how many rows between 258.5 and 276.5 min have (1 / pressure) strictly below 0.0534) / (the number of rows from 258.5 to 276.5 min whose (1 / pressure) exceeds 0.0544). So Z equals 1.7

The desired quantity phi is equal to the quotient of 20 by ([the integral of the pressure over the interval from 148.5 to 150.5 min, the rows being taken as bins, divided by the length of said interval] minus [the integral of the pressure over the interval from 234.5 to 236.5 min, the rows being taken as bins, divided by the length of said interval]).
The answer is -14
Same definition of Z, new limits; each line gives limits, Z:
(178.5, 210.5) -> 0.6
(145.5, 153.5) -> 0.0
